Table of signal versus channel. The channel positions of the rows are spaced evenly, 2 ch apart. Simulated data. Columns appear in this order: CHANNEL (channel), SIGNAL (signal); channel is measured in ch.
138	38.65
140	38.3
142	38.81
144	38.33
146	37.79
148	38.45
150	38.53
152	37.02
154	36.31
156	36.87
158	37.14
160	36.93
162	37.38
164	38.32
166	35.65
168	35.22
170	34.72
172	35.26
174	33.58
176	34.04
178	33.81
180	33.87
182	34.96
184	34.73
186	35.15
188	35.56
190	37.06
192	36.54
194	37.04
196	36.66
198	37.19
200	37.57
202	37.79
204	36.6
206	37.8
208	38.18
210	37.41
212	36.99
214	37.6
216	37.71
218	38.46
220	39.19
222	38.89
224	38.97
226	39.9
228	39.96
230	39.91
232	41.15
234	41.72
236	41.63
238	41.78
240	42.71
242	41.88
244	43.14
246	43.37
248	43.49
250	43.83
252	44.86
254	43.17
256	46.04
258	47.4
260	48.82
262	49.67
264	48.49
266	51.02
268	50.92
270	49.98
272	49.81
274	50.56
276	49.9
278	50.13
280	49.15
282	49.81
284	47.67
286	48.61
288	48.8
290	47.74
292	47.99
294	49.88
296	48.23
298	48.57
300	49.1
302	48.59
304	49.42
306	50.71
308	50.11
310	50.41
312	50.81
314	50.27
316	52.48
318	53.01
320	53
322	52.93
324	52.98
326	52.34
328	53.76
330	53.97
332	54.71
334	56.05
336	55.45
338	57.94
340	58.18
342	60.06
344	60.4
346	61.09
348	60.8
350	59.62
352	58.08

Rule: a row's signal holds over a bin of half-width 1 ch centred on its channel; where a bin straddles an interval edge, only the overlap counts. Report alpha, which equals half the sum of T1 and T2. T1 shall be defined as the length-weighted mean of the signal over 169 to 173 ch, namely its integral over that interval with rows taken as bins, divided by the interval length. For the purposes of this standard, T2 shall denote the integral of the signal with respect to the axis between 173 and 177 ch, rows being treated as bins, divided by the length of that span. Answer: 34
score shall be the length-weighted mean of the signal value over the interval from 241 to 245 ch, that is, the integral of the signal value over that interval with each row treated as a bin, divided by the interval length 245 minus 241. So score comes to 43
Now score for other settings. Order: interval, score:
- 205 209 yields 38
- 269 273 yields 50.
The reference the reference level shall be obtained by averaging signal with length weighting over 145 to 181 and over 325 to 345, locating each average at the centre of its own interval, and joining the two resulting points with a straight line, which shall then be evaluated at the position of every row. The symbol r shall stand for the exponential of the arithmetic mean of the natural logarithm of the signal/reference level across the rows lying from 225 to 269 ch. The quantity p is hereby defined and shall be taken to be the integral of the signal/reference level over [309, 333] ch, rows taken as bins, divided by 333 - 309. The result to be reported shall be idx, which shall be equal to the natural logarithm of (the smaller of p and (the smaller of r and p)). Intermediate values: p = 0.96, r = 0.96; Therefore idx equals -0.04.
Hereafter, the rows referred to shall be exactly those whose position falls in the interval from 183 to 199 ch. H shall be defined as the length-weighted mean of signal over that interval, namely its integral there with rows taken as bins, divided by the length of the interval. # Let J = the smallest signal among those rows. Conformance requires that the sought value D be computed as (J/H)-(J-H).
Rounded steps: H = 36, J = 34.73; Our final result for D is 2.47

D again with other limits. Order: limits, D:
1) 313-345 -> 5.49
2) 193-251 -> 3.93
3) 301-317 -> 2.73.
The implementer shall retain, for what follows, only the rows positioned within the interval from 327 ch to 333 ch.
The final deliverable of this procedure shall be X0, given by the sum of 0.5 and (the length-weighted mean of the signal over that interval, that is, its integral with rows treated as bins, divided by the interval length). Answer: 55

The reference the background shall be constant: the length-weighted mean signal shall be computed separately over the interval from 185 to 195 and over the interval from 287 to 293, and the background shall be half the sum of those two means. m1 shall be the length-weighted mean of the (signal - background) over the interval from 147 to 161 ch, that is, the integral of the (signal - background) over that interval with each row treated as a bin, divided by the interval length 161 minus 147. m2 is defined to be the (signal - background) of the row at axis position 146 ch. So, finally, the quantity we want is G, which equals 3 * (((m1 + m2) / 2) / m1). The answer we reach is 2.9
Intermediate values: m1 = -5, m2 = -4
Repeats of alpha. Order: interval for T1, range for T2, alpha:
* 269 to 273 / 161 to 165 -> 44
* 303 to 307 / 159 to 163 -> 44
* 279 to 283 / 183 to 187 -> 42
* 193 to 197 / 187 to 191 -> 37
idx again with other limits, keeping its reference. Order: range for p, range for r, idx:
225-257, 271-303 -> -0.07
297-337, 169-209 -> -0.09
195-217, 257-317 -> -0.10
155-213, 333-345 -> -0.06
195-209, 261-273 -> -0.09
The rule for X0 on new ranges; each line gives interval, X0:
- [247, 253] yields 45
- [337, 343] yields 59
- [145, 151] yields 39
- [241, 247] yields 43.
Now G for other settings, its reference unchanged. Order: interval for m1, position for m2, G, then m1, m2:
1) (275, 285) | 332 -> 4.1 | 7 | 12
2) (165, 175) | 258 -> 0.4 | -7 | 5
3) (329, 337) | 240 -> 1.6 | 13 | 0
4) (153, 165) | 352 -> -3.2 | -5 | 16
